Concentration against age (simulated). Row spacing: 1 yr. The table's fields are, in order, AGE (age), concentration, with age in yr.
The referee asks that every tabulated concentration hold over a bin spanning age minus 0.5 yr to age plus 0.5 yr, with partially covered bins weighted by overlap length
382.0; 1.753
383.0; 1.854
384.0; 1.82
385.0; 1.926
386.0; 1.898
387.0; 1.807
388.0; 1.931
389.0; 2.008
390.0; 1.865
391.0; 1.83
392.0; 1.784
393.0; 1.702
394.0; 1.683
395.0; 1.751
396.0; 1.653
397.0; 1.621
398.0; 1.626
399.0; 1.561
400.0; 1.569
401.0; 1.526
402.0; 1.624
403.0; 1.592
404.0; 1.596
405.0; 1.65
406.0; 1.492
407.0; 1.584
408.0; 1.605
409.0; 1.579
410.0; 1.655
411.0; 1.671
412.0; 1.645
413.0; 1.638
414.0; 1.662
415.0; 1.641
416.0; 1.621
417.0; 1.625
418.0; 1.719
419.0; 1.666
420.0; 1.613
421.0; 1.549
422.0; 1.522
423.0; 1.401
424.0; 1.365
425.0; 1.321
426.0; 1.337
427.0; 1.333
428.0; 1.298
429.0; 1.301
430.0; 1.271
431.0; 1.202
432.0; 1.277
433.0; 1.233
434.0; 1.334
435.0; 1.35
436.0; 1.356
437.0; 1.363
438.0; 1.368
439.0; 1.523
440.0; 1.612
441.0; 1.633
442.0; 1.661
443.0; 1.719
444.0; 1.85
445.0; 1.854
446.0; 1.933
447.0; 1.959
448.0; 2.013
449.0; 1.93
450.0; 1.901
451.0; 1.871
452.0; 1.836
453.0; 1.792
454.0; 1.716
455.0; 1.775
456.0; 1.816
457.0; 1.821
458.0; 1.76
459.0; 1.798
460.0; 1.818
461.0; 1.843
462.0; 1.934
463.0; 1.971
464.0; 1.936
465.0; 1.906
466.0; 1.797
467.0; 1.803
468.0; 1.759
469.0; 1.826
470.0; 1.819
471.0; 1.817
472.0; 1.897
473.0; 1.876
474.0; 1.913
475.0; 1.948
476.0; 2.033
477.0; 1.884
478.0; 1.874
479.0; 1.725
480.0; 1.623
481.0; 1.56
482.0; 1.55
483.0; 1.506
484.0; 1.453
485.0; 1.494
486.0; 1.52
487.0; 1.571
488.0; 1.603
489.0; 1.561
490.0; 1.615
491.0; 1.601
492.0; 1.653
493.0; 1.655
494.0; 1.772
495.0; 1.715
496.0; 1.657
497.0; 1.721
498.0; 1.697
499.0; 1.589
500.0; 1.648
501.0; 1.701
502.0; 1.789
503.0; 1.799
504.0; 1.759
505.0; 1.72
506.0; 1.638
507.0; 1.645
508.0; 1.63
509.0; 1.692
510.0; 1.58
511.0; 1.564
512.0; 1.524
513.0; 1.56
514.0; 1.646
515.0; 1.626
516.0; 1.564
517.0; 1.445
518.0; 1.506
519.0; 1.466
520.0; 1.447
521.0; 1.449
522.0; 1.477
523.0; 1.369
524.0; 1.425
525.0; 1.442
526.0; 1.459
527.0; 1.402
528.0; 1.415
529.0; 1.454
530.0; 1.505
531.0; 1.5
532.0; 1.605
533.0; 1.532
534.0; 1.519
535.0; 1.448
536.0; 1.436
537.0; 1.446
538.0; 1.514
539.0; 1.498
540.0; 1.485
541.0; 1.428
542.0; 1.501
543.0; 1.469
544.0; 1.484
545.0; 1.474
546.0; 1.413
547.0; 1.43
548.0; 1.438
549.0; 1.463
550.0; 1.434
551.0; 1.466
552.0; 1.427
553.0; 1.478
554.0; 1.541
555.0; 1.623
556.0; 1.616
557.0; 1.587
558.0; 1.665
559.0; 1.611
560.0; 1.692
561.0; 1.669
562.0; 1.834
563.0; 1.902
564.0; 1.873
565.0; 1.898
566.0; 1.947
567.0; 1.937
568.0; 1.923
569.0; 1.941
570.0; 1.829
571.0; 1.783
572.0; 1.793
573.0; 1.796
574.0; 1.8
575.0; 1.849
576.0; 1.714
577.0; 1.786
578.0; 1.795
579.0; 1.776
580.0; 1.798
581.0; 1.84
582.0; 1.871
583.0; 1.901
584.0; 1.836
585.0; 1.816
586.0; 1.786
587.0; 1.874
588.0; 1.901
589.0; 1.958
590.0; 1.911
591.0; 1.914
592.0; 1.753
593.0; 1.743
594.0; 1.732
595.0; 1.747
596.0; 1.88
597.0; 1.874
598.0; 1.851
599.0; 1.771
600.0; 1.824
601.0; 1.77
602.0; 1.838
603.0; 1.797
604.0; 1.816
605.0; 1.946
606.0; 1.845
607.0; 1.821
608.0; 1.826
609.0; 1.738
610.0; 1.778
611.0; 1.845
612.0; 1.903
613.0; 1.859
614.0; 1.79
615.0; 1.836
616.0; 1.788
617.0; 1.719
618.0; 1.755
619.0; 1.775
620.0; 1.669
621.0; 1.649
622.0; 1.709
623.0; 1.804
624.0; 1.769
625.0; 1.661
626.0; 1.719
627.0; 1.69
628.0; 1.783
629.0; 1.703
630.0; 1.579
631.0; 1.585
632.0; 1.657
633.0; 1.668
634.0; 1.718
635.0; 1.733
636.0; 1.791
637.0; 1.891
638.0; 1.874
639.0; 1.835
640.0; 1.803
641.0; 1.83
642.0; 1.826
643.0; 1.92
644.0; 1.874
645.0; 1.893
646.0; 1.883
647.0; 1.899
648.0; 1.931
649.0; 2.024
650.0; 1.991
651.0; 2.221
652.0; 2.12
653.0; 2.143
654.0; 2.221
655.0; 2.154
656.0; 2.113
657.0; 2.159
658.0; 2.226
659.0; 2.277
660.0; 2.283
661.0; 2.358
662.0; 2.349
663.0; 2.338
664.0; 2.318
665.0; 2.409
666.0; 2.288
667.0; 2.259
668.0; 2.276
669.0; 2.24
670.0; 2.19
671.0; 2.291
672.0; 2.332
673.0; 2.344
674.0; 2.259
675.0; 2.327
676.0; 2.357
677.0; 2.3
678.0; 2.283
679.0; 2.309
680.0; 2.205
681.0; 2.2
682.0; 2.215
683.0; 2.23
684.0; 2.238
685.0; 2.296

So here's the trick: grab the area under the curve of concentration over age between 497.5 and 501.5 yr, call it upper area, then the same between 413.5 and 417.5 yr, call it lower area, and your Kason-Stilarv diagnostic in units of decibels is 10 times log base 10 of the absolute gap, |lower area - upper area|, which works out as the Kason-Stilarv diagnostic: -11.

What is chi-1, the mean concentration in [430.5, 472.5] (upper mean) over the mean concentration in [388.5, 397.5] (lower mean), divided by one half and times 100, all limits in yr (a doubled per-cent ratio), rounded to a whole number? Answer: 195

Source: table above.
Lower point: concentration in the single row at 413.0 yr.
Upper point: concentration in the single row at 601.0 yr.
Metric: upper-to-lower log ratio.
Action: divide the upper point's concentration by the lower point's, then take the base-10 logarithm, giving 0.034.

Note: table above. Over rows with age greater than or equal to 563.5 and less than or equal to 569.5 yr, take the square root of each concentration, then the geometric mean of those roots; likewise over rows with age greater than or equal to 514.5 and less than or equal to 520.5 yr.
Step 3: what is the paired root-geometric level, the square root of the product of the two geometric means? 1.30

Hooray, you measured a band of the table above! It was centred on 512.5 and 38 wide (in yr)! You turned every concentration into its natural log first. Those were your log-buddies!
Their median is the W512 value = 0.45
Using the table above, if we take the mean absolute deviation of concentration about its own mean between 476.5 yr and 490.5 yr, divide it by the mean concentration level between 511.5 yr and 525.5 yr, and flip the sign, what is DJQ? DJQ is -0.06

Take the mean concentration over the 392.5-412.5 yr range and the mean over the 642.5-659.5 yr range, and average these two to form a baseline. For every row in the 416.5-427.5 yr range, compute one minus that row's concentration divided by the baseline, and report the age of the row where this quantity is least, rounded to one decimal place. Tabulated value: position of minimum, 418.0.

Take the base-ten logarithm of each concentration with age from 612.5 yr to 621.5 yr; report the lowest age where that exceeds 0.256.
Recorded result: 613.0 yr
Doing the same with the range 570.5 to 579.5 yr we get 575.0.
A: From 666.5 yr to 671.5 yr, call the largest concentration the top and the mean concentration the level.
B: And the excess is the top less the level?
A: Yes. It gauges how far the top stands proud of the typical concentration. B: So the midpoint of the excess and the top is 1.17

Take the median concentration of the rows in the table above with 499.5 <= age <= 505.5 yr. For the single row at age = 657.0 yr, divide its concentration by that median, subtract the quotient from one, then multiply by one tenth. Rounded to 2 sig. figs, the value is -0.024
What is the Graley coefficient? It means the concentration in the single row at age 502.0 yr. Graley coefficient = 1.789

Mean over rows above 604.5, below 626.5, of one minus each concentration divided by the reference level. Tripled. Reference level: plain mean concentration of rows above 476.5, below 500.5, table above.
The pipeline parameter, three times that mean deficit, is -0.27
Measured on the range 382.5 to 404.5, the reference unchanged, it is -0.19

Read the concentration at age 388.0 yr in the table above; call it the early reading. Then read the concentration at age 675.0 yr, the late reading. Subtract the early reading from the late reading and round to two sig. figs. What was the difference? 0.40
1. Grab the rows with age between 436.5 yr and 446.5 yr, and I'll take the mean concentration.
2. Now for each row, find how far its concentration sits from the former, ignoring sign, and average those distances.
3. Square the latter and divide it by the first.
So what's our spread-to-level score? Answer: 0.014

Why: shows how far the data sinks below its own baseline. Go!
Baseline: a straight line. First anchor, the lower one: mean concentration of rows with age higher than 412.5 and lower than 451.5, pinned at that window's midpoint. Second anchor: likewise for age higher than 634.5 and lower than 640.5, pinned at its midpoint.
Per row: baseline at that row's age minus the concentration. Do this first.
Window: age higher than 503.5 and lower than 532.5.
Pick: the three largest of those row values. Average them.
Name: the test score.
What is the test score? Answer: 0.28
